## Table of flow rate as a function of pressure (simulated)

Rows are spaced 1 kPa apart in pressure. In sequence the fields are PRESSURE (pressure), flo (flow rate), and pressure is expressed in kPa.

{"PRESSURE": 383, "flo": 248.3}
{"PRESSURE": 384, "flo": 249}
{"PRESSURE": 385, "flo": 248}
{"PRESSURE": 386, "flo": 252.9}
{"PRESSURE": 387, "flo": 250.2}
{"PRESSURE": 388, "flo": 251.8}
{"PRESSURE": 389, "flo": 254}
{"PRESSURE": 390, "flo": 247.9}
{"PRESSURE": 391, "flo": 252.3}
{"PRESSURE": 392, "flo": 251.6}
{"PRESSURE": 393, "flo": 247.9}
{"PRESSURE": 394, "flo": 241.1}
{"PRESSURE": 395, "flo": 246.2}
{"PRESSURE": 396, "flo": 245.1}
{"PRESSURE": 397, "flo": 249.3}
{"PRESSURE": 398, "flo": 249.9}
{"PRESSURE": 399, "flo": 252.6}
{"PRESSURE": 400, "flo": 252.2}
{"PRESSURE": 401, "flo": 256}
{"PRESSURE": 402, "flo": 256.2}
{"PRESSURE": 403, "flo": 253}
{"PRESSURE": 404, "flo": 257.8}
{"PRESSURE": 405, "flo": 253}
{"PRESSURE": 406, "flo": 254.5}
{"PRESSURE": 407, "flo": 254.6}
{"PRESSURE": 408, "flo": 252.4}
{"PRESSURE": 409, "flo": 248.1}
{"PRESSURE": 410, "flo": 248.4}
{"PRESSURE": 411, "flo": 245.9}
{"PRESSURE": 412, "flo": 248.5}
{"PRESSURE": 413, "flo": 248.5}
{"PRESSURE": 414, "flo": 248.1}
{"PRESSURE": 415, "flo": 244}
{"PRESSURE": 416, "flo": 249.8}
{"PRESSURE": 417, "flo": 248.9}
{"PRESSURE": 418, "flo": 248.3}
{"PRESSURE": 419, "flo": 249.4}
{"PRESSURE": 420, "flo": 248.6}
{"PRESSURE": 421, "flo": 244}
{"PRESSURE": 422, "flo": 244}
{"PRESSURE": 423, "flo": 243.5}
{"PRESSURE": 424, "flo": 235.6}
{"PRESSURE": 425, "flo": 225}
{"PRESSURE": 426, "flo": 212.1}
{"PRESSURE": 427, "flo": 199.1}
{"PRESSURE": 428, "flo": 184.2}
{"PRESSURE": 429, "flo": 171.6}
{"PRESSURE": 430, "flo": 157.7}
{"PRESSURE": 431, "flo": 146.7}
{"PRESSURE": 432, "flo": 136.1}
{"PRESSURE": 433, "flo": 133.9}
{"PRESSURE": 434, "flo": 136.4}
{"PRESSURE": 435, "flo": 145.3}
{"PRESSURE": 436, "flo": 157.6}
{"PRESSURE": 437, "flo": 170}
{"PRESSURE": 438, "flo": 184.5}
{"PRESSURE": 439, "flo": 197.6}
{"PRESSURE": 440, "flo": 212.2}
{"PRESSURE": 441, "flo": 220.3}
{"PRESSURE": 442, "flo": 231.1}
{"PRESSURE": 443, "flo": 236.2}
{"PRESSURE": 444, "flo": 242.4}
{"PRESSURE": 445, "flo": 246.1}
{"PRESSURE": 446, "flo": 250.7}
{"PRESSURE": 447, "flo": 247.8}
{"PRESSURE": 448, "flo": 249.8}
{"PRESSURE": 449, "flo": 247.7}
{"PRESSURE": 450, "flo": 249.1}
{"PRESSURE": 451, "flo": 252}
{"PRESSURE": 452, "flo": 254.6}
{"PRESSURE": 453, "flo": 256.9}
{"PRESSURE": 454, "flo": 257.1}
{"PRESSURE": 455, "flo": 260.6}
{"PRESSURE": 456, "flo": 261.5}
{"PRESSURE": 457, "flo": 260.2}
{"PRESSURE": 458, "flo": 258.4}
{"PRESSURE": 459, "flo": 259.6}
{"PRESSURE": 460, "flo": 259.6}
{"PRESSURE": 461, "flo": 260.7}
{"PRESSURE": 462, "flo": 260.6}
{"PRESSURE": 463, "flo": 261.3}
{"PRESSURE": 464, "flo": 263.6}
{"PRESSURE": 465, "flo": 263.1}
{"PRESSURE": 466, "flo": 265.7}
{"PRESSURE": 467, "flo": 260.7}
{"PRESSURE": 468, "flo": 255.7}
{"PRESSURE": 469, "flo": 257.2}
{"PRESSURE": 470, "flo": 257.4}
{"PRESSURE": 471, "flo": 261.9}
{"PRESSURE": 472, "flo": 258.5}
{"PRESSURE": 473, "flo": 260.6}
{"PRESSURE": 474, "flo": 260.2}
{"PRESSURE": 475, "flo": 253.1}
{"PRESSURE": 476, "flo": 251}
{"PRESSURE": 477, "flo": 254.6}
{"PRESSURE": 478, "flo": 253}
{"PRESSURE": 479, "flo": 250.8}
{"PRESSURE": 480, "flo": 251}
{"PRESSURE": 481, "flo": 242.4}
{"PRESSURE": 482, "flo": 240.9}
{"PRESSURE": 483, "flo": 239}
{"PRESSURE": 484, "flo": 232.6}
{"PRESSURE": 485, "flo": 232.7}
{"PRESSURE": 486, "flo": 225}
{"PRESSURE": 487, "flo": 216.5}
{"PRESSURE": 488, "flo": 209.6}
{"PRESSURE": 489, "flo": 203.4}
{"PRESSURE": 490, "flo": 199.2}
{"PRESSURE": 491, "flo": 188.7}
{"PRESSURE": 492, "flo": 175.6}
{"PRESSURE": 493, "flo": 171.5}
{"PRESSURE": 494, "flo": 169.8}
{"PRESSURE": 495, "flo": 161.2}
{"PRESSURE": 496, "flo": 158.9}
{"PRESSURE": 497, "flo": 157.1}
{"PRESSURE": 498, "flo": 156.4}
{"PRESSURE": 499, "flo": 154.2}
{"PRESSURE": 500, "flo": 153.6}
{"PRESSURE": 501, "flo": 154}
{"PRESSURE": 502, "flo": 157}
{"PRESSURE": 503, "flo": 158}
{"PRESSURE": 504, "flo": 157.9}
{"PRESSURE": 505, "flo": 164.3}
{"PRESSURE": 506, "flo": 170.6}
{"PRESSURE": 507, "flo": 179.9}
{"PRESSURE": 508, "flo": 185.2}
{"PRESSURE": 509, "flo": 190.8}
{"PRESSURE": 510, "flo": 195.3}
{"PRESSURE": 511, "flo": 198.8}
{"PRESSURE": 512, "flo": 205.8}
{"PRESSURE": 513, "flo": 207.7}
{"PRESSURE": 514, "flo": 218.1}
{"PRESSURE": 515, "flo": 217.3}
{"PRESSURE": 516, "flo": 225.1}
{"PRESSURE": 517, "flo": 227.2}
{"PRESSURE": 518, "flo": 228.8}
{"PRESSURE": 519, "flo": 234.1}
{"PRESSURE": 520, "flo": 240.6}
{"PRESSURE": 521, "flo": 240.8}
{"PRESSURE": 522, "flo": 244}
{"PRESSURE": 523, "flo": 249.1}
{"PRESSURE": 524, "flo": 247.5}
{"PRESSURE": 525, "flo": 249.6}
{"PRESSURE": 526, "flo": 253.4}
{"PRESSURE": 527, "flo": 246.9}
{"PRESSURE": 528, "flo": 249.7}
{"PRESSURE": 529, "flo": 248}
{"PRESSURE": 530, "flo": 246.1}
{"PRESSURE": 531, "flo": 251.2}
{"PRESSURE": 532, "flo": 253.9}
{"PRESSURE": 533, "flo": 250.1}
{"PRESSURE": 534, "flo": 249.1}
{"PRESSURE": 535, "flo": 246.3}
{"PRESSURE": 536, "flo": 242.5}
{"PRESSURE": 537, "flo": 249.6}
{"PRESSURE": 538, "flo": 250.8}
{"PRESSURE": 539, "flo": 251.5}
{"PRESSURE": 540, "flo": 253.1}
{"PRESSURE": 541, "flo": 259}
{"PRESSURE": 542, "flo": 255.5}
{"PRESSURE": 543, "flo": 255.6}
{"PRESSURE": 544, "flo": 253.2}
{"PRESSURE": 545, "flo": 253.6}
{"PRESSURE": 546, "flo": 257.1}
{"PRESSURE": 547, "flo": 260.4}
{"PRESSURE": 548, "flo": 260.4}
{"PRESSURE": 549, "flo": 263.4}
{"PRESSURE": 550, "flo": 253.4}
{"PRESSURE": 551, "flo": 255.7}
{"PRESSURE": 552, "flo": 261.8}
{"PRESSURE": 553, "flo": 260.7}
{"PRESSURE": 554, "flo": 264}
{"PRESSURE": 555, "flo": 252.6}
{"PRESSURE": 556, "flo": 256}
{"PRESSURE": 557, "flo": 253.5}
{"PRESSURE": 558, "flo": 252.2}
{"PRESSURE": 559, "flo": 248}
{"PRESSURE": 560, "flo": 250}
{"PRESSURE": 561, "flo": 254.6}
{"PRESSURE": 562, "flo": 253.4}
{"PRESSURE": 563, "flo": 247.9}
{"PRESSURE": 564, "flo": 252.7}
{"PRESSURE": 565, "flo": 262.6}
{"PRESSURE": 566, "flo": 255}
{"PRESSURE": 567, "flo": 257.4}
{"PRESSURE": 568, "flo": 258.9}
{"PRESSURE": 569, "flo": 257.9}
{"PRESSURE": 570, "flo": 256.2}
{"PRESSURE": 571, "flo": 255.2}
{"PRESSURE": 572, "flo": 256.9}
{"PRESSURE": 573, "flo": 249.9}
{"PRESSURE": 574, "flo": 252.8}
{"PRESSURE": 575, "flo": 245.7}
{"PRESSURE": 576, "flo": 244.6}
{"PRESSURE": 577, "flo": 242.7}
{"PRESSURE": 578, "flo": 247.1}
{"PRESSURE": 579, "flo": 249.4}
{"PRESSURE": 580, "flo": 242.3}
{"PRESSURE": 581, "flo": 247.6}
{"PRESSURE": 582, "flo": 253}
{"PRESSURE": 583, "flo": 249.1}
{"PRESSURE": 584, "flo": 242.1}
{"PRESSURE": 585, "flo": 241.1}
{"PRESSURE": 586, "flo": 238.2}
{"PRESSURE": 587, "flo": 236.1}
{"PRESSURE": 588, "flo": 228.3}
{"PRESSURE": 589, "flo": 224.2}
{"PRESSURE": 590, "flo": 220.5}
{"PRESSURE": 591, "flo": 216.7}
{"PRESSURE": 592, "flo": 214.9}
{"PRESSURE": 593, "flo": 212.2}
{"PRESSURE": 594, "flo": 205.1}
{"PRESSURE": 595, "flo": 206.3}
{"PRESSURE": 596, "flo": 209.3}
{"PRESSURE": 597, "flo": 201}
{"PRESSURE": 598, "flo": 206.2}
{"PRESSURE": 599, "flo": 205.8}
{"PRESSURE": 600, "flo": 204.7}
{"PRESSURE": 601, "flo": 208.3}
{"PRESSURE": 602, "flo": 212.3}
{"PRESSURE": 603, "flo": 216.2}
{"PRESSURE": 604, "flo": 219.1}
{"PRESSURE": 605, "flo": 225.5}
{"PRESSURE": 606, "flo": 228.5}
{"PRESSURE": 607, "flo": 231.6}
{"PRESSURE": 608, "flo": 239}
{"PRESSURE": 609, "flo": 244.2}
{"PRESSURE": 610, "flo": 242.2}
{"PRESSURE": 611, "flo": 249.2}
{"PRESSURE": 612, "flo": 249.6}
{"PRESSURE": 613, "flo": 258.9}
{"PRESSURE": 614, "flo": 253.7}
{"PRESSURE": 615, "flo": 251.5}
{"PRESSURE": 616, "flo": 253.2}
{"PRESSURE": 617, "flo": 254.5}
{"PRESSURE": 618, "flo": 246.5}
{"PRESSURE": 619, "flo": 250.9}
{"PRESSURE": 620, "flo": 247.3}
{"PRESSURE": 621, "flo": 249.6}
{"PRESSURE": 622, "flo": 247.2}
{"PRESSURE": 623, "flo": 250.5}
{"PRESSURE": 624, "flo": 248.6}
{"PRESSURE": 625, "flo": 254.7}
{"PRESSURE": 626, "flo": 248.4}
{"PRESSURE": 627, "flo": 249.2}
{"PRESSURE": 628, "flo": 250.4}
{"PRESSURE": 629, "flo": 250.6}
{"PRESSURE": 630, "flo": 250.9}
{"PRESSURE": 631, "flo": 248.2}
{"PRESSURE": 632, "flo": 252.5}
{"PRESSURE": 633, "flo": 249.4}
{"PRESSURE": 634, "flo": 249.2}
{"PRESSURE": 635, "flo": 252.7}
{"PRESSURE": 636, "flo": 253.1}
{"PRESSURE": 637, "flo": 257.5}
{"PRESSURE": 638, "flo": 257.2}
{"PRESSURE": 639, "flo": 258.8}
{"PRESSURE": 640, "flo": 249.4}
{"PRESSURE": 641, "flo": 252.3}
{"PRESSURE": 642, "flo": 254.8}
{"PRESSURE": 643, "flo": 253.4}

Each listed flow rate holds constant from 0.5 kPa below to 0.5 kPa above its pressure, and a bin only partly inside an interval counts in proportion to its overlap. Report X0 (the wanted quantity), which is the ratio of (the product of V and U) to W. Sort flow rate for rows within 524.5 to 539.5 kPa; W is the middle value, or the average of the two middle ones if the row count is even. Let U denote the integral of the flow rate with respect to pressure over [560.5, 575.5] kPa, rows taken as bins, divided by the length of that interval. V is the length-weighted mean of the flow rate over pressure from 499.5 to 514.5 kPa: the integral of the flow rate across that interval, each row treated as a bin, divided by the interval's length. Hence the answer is 183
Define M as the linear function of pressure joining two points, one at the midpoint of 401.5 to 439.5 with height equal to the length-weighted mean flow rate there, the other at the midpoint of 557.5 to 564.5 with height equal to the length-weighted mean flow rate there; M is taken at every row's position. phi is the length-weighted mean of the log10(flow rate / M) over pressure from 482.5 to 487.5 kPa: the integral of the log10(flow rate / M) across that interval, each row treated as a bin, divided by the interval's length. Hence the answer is -0.01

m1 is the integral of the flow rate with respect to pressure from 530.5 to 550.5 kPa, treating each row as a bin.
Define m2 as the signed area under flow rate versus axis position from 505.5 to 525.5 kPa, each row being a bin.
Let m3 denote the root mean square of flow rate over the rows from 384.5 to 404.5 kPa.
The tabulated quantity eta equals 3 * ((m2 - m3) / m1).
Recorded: 2.43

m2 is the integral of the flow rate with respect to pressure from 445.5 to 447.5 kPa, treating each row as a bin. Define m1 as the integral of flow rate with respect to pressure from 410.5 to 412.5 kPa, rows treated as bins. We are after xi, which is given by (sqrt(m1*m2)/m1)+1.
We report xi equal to 2.00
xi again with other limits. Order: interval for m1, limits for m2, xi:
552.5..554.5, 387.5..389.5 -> 1.98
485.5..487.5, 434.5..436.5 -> 1.83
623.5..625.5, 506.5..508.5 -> 1.85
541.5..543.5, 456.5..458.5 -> 2.01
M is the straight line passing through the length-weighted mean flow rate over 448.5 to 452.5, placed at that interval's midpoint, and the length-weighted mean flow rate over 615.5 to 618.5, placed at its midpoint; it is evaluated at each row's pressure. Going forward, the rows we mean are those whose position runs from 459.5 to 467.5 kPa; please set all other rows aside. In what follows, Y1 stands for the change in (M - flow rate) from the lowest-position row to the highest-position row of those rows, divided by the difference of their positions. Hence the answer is -0.2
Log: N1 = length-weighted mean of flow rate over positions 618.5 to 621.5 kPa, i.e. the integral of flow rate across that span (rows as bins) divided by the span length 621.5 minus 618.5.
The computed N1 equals 249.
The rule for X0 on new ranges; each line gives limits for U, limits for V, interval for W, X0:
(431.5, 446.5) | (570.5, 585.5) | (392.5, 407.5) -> 190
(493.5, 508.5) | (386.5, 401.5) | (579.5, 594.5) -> 172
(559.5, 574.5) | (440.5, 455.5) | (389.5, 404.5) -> 250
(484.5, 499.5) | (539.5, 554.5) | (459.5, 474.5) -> 183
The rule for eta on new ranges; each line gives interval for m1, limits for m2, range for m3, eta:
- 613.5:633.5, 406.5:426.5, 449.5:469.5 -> 2.77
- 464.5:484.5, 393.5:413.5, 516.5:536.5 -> 2.82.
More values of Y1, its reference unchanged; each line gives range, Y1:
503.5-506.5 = -6.3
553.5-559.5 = 3.2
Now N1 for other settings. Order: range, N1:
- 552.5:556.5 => 258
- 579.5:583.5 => 248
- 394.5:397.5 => 247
